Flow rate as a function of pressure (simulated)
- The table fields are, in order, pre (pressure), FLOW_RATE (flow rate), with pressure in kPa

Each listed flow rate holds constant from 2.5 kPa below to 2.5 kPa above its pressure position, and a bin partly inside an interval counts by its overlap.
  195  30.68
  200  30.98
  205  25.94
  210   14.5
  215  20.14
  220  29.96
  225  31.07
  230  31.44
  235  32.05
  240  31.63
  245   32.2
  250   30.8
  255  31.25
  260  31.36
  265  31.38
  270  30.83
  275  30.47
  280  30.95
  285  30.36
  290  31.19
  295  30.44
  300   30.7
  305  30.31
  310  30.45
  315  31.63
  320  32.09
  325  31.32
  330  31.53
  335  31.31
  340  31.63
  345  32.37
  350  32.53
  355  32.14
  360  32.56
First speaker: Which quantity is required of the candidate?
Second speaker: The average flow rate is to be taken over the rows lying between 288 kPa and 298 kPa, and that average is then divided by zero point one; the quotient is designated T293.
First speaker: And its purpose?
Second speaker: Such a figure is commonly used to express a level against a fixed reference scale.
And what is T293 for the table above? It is 308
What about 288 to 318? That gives 308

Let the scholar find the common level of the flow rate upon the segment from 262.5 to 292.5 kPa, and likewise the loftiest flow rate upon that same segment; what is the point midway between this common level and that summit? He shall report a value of 31.1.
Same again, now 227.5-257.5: 31.9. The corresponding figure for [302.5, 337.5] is 31.7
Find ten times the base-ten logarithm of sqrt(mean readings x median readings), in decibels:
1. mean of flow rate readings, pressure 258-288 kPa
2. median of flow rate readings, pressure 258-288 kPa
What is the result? 14.9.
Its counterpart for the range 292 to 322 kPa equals 14.9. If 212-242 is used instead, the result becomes 14.8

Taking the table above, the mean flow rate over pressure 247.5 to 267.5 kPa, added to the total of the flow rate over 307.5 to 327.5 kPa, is 157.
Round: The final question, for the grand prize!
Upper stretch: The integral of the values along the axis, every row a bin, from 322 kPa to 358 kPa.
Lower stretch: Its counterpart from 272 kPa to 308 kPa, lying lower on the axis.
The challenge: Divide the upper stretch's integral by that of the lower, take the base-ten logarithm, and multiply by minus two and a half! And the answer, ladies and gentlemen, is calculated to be -0.042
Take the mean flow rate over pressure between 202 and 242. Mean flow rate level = 27.1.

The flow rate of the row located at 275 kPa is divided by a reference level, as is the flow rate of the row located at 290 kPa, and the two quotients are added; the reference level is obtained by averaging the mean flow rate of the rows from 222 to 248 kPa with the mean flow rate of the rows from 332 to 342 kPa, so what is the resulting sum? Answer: 1.95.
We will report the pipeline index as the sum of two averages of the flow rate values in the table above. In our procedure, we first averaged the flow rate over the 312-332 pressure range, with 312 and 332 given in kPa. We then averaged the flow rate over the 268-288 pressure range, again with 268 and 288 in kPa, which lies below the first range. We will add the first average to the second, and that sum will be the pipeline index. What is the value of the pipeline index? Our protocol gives 62.3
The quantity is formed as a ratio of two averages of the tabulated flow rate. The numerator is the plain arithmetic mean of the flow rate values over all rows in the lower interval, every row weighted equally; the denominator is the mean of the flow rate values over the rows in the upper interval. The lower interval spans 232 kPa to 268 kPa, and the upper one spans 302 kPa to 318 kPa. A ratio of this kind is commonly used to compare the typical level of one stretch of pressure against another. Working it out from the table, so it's 1.02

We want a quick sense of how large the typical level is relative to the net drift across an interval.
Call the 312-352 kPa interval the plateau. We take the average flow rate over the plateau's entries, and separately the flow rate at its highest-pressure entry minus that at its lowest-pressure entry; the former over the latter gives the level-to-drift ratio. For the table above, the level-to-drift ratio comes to 35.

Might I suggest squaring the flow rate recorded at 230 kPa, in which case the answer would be 988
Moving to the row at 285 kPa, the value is 922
